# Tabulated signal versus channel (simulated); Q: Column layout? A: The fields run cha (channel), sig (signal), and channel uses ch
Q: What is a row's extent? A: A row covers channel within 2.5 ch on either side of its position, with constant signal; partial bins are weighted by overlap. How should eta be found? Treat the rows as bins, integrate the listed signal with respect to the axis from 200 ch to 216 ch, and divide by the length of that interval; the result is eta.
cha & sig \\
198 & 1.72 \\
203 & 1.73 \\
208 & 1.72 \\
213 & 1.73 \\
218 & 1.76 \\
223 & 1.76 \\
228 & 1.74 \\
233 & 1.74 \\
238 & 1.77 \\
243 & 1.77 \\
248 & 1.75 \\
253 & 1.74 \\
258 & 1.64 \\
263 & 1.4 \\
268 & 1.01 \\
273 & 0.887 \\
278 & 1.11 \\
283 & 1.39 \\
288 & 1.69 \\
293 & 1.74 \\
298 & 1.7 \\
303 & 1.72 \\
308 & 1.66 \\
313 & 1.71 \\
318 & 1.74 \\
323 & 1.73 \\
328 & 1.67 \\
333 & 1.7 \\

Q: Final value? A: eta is 1.73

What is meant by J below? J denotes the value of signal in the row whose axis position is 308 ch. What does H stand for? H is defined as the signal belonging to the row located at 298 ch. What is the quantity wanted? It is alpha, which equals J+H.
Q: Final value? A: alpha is 3.36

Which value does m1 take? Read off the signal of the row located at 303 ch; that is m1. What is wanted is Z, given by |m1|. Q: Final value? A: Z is 1.72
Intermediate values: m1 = 1.72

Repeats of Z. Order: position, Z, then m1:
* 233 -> 1.74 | 1.74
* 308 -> 1.66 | 1.66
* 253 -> 1.74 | 1.74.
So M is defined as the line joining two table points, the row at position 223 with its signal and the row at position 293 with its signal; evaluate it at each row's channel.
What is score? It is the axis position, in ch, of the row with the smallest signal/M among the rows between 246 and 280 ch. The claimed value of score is 273 ch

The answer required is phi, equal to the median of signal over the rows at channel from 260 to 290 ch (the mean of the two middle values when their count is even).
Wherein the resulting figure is 1.25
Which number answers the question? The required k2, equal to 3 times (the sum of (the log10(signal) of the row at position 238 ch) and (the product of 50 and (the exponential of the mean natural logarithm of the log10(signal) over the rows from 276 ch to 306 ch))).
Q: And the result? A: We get 25.3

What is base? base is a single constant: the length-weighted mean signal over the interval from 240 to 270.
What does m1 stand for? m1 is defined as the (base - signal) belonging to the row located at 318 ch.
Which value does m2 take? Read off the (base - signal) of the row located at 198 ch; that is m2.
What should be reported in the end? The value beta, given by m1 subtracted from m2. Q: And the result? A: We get 0.020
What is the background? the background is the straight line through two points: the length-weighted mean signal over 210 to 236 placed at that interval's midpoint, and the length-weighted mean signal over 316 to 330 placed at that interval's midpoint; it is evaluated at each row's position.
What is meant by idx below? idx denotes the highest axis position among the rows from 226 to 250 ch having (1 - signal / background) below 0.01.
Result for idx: 248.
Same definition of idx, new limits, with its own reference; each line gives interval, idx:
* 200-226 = 223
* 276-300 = 293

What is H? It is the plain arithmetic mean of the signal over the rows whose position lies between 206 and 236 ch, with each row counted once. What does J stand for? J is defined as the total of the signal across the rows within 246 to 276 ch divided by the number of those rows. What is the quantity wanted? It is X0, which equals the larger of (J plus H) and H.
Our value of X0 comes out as 3.15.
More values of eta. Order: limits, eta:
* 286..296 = 1.72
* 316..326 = 1.73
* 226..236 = 1.74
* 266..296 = 1.32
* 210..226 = 1.75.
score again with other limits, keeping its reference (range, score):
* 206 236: 208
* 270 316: 273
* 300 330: 308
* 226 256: 228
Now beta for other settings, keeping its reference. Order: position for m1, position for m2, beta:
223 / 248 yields 0.010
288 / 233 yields -0.050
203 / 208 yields 0.010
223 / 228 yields 0.020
